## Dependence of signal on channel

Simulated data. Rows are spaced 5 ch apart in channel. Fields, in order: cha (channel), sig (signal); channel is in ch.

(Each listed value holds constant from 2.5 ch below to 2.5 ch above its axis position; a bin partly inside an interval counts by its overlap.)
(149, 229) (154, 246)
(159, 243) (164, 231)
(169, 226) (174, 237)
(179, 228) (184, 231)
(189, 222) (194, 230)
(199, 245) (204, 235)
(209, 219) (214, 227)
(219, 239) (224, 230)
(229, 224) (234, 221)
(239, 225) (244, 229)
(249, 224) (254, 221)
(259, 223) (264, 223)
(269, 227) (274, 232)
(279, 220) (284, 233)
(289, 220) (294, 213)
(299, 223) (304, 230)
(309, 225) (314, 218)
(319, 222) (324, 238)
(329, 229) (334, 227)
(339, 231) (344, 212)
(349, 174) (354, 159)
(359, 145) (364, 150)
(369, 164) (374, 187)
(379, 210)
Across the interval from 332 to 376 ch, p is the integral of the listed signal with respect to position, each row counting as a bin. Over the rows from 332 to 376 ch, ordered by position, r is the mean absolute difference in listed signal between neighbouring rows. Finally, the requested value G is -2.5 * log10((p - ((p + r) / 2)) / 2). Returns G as -8.26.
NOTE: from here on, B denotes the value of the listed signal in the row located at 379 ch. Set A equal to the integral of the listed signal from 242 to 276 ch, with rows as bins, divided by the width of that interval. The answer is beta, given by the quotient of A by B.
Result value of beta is 1.07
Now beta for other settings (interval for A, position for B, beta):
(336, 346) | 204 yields 0.95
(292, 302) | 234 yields 0.99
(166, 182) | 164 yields 1.00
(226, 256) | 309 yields 1.00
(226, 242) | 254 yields 1.01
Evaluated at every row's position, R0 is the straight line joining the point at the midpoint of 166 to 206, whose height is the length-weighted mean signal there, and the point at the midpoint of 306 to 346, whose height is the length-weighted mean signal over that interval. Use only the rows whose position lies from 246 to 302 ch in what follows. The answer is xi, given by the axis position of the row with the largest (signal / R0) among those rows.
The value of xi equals 284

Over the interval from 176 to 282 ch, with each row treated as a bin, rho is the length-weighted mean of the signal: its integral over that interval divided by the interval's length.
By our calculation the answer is 227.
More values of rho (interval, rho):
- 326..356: 207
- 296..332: 226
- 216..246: 228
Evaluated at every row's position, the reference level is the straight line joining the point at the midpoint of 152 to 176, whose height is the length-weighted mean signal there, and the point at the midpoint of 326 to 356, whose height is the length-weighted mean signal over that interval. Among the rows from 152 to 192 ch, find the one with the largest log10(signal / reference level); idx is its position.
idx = 154 ch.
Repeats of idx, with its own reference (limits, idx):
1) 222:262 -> 244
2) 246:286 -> 284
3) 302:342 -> 324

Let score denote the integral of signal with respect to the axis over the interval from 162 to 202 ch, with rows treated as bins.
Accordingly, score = 9252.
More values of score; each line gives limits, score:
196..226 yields 6975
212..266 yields 12205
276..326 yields 11207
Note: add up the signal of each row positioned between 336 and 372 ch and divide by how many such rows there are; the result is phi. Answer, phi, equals 176.4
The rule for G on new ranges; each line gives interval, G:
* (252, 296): -8.48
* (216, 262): -8.54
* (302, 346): -8.49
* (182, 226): -8.51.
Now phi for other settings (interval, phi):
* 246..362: 216.0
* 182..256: 228.1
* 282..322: 223.0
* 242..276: 225.6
